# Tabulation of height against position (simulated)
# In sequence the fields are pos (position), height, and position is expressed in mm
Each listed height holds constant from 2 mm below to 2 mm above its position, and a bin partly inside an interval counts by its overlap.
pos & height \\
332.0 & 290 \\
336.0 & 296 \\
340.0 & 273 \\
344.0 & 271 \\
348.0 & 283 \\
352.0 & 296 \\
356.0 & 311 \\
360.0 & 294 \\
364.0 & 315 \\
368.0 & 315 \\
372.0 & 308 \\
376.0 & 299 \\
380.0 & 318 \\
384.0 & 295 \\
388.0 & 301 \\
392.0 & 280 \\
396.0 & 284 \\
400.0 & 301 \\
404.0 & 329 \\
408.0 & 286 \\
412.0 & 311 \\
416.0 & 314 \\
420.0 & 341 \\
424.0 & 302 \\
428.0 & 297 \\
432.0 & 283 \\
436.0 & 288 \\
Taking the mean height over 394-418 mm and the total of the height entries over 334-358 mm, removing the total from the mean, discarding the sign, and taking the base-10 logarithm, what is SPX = 3.15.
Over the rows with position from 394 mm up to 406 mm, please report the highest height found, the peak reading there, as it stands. 329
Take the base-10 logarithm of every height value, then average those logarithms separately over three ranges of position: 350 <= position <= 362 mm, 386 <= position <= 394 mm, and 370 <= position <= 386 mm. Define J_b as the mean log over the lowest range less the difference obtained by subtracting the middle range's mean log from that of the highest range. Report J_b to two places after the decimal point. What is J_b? 2.50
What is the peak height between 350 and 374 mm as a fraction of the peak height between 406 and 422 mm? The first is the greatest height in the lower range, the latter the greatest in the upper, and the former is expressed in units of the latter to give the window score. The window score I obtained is 0.92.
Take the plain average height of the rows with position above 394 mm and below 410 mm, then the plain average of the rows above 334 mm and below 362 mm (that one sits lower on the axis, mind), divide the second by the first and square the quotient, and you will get 0.93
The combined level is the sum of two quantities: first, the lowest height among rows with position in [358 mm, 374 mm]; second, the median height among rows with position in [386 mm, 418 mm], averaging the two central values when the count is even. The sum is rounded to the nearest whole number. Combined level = 595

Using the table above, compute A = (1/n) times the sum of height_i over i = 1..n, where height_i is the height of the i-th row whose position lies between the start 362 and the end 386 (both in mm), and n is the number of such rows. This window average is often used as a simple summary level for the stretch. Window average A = 308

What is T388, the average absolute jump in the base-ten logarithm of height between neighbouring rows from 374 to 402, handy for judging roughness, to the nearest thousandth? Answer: 0.022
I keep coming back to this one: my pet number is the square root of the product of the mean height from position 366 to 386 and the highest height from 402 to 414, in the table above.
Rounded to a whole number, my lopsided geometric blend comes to 318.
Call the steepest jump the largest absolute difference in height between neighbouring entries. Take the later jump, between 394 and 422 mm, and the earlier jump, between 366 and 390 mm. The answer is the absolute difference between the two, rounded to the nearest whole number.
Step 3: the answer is 20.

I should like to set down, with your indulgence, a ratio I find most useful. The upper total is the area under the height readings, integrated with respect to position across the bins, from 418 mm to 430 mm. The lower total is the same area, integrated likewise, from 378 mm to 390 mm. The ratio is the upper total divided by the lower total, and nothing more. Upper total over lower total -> 1.03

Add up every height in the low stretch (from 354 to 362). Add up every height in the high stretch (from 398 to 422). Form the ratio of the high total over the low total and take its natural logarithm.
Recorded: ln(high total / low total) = 1.1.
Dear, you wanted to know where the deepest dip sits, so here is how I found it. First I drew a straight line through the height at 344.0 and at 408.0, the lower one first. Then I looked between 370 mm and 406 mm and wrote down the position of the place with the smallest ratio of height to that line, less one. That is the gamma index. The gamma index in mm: 392.0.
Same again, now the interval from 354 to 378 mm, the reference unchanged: 360.0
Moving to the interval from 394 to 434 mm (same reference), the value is 432.0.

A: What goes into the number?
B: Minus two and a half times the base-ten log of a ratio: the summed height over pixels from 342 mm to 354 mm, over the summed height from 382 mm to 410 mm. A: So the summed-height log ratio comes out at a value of 0.97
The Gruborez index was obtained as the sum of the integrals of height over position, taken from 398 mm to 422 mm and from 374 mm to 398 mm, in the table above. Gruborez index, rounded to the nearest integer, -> 14636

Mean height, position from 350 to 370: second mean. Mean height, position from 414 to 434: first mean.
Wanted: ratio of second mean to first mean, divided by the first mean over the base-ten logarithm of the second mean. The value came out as 0.0081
